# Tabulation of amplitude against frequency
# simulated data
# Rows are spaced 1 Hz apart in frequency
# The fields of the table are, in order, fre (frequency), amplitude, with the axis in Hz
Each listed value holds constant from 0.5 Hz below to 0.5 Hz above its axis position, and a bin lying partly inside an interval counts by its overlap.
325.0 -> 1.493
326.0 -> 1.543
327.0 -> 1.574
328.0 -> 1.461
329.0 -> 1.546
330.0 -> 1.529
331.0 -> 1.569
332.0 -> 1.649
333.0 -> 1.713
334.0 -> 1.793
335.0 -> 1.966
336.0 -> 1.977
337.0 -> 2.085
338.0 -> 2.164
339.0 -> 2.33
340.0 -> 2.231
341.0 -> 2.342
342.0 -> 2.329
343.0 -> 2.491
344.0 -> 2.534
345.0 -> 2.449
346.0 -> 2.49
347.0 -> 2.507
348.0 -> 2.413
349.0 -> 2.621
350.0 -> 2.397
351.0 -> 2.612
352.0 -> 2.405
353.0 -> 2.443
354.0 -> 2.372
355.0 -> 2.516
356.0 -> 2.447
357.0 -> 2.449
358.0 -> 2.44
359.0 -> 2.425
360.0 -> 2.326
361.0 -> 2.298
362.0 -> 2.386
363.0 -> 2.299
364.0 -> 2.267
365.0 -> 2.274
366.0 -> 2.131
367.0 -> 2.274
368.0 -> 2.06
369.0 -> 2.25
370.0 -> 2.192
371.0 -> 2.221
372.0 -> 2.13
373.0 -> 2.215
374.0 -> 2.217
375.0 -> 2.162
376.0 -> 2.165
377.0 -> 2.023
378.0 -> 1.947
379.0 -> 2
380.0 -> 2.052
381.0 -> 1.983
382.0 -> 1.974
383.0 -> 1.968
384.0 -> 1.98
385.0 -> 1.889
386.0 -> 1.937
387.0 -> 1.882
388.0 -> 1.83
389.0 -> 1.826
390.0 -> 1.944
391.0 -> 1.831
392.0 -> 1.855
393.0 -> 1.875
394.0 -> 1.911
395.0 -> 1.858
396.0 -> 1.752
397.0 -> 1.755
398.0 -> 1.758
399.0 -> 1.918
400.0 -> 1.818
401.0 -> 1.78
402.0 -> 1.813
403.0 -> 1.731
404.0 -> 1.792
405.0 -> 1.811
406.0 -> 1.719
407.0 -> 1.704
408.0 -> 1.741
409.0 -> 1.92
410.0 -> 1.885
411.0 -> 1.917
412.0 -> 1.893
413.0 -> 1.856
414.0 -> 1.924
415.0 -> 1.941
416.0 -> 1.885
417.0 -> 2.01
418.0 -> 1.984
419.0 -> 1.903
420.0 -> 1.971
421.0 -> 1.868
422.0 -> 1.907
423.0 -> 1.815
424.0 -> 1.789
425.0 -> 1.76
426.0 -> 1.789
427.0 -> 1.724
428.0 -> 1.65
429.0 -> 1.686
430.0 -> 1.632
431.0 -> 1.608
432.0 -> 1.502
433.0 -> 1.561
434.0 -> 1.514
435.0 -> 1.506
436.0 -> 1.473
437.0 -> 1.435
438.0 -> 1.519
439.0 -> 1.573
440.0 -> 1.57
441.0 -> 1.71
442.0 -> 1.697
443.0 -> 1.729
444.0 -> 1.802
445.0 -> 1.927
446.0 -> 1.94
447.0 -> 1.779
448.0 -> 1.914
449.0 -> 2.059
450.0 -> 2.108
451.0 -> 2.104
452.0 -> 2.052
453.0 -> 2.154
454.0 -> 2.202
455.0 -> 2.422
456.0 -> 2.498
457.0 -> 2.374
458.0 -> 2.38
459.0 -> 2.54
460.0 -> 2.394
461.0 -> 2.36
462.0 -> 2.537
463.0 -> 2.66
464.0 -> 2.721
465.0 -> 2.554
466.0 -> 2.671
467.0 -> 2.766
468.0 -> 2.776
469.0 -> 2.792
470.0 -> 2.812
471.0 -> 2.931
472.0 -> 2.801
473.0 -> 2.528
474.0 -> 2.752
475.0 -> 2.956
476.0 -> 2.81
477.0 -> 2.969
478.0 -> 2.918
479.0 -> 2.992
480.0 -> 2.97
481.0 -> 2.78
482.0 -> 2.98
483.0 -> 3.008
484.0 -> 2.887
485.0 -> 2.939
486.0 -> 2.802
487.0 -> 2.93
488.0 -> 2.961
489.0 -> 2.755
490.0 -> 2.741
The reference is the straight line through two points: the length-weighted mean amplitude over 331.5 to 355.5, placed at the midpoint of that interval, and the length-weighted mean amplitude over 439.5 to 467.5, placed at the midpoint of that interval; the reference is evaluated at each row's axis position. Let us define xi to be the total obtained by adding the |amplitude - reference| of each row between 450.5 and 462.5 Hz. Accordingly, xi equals 2.2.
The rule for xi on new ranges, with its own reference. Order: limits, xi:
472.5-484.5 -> 8.4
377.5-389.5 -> 3.8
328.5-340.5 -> 5.0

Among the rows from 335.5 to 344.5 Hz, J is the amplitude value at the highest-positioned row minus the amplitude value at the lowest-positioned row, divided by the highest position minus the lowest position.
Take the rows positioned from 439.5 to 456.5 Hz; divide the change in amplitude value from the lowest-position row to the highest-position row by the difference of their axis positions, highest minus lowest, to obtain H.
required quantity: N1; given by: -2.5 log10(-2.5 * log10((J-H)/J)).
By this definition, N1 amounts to -0.7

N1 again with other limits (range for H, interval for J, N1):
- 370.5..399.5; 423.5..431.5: 0.6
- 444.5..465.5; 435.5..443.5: -0.8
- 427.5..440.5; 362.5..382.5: 0.7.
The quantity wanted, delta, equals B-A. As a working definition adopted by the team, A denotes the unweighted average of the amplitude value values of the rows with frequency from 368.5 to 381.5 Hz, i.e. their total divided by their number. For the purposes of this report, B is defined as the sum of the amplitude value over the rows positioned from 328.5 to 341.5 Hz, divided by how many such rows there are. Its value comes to -0.2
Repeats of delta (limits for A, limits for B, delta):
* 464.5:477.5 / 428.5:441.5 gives -1.2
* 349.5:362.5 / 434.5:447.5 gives -0.8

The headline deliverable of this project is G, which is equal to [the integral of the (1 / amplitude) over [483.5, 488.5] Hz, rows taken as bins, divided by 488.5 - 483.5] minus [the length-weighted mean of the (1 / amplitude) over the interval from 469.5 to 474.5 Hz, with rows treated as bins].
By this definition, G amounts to -0.02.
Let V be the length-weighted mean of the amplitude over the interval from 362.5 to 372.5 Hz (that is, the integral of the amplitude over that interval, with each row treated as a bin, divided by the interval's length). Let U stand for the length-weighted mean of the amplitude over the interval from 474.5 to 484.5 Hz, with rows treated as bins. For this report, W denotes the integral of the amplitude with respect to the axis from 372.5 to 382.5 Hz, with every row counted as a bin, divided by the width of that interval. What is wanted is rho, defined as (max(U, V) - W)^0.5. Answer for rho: 0.92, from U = 2.9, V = 2.2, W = 2.07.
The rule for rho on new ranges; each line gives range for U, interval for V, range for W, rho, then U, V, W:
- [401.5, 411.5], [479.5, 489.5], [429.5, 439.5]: 1.17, 1.8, 2.9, 1.53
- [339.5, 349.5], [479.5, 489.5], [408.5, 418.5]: 0.99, 2.4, 2.9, 1.92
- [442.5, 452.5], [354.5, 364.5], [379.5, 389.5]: 0.67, 1.9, 2.4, 1.93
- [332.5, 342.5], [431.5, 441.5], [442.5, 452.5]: 0.39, 2.1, 1.5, 1.94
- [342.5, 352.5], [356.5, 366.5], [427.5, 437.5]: 0.97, 2.5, 2.3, 1.56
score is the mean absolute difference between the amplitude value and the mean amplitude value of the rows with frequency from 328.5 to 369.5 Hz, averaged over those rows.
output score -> 0.229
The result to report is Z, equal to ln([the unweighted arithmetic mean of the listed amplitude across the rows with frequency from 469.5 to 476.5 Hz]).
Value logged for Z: 1.03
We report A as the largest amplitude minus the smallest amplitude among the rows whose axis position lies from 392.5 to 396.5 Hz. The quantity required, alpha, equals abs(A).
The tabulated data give 0.16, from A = 0.16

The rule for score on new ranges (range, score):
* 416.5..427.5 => 0.082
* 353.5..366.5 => 0.083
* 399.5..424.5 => 0.071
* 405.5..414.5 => 0.079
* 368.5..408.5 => 0.131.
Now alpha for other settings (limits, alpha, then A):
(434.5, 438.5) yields 0.08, 0.08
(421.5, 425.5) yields 0.15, 0.15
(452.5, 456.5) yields 0.34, 0.34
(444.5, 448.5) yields 0.16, 0.16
